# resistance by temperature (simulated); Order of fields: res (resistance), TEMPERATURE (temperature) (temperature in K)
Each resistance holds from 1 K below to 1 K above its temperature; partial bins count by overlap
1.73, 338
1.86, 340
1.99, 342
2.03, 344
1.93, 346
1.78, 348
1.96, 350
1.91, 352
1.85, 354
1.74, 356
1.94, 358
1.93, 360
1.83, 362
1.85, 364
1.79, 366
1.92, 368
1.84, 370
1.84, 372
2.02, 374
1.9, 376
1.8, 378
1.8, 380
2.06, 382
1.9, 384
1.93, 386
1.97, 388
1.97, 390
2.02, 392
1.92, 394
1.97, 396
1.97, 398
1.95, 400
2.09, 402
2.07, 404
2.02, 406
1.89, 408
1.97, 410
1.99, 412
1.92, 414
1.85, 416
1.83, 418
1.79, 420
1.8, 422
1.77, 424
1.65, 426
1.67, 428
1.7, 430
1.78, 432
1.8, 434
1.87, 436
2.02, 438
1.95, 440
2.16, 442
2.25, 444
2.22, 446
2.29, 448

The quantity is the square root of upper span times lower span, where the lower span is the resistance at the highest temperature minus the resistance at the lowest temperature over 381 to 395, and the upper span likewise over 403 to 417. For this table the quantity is 0.18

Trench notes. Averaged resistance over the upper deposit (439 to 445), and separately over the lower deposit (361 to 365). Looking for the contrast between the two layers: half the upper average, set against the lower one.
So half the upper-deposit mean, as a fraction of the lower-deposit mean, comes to 0.58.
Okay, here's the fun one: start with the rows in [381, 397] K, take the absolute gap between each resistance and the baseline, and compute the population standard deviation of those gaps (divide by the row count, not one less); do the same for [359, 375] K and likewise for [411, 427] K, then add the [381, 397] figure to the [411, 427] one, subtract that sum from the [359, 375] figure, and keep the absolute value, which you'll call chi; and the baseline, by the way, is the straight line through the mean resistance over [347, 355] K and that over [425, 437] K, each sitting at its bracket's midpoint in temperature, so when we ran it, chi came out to 0.055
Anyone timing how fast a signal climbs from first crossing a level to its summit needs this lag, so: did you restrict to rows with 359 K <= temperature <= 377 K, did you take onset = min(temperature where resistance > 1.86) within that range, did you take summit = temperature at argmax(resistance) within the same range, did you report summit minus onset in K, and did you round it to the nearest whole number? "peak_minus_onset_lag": 14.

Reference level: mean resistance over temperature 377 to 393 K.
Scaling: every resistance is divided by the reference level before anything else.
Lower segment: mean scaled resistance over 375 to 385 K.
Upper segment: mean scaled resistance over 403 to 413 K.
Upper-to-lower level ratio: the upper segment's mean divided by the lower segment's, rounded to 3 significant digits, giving 1.05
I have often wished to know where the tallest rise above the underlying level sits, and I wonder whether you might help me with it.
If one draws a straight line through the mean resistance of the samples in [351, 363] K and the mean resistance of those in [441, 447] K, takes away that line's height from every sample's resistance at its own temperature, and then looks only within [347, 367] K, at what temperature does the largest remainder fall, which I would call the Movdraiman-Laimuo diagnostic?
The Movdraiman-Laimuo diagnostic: 350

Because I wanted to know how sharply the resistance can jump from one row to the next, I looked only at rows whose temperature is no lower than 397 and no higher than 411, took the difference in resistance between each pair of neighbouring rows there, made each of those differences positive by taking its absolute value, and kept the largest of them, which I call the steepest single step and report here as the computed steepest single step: 0.14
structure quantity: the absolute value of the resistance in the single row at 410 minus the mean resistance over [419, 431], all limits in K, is 0.24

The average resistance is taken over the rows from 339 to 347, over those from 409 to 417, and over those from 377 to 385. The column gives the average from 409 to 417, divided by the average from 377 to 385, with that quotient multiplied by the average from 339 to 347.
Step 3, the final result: 2.0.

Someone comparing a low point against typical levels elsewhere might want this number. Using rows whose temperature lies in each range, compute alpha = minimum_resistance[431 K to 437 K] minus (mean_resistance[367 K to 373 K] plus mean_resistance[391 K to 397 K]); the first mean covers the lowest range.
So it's -2.06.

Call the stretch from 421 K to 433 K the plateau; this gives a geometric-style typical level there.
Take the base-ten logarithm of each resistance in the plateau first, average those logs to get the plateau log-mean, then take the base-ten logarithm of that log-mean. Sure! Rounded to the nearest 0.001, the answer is -0.625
